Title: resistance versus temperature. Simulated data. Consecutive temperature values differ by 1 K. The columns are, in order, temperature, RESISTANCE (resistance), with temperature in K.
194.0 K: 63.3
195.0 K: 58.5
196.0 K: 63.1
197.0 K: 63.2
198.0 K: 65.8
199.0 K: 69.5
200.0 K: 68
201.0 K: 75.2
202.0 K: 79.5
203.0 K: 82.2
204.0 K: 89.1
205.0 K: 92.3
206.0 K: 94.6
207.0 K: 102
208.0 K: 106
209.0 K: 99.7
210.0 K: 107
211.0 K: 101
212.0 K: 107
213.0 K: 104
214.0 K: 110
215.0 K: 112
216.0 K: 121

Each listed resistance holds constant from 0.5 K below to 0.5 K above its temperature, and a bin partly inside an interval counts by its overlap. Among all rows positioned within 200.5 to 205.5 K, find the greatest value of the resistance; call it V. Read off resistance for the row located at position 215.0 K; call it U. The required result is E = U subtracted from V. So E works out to -20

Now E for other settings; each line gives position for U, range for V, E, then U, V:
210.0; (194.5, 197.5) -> -44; 107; 63.2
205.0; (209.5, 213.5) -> 15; 92.3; 107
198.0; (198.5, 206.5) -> 29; 65.8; 94.6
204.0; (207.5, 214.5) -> 21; 89.1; 110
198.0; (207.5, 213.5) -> 41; 65.8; 107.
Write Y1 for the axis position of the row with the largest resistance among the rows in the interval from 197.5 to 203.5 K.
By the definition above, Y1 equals 203.0 K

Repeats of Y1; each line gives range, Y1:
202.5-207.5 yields 207.0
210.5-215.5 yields 215.0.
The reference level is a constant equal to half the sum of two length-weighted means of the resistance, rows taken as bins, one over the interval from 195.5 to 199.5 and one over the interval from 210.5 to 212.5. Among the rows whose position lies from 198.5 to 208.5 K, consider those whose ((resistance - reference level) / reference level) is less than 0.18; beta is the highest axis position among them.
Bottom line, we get 206.0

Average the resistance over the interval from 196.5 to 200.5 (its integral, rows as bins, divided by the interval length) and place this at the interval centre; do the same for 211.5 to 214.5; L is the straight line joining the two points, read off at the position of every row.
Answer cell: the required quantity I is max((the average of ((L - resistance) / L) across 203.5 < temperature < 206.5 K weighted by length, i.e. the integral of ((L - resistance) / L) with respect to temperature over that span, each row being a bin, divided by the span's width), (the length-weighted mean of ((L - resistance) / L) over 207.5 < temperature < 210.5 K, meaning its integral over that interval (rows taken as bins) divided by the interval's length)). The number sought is -0.09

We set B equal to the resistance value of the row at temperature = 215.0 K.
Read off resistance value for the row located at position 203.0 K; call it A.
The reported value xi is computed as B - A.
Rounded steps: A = 82.2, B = 112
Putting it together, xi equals 30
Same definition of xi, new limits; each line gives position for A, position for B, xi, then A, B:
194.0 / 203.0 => 19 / 63.3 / 82.2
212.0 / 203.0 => -25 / 107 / 82.2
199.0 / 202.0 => 10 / 69.5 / 79.5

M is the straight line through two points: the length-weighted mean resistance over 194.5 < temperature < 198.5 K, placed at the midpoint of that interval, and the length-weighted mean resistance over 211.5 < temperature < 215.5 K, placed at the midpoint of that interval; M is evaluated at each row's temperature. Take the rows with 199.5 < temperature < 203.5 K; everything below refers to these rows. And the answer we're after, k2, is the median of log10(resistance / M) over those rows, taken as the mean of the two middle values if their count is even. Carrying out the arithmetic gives 0.007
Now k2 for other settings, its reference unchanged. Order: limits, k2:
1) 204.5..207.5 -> 0.033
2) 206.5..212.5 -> 0.025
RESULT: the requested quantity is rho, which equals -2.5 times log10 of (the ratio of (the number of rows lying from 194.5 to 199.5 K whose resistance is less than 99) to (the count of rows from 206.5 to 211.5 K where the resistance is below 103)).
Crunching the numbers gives -0.55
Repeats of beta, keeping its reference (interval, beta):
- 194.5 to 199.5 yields 199.0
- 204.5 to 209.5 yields 209.0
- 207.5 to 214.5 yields 209.0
